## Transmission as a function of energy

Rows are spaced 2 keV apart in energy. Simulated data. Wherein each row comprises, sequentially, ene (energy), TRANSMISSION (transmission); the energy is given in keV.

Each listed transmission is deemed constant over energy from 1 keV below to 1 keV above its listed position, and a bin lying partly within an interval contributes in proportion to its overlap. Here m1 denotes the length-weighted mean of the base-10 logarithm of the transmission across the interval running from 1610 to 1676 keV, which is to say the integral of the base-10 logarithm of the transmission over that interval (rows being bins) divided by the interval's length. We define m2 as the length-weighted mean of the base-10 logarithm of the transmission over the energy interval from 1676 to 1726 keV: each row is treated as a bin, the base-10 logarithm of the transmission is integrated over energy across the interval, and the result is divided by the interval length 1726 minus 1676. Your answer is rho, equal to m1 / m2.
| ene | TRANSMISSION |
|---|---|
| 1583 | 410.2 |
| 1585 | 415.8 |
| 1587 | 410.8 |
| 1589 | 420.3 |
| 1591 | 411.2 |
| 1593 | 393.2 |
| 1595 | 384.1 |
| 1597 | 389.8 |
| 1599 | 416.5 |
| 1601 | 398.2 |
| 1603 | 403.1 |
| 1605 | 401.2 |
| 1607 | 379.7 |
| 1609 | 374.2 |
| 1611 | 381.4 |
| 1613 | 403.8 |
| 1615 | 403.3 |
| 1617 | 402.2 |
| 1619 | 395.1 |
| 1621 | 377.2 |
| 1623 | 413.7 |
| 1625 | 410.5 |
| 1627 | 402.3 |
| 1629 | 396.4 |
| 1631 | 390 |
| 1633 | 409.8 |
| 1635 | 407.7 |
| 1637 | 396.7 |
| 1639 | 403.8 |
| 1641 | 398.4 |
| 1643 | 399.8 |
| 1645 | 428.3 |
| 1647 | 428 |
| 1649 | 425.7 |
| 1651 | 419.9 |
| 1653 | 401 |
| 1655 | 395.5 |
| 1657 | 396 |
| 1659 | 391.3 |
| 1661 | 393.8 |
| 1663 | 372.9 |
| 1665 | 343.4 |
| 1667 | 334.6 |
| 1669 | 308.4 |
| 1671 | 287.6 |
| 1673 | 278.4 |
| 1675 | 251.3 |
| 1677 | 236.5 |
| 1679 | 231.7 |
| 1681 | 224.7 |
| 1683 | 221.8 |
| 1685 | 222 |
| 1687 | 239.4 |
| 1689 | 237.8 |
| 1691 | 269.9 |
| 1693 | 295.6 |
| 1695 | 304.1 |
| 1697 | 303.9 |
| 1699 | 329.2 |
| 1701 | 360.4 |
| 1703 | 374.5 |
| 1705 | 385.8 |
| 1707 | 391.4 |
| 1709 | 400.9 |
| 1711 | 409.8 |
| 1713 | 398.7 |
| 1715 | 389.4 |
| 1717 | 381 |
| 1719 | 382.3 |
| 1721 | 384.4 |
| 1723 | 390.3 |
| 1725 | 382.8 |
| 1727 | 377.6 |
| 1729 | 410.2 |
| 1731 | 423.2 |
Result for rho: 1.03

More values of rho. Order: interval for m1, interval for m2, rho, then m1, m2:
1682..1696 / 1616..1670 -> 0.93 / 2.40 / 2.59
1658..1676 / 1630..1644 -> 0.97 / 2.51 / 2.60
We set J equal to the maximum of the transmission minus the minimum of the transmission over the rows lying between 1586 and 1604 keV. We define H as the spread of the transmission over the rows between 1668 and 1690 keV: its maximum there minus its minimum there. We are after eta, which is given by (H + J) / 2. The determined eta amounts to 61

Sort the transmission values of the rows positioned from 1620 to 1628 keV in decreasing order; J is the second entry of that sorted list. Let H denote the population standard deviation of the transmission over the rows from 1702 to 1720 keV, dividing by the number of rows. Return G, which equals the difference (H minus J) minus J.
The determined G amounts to -811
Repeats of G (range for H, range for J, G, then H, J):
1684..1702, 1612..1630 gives -778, 43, 410.5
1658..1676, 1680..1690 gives -427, 48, 237.8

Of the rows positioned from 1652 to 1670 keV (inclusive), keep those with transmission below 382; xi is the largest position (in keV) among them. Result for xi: 1669 keV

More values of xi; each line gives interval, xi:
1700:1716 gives 1703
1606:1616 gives 1611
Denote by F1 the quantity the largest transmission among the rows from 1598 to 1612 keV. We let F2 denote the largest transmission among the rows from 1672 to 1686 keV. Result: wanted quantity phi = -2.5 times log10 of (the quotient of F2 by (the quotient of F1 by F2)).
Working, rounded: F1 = 416.5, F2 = 278.4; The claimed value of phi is -5.67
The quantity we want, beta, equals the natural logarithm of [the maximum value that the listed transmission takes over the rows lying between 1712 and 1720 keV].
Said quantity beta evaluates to 5.988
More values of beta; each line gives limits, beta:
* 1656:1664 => 5.981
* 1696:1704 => 5.926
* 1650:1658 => 6.040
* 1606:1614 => 6.001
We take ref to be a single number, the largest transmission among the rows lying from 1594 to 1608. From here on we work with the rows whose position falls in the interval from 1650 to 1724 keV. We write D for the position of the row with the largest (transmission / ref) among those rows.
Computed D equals 1651 keV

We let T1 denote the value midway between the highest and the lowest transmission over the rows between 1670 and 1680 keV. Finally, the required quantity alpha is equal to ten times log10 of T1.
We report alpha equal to 24.1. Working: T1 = 260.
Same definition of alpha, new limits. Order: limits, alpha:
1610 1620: 25.9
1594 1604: 26.0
